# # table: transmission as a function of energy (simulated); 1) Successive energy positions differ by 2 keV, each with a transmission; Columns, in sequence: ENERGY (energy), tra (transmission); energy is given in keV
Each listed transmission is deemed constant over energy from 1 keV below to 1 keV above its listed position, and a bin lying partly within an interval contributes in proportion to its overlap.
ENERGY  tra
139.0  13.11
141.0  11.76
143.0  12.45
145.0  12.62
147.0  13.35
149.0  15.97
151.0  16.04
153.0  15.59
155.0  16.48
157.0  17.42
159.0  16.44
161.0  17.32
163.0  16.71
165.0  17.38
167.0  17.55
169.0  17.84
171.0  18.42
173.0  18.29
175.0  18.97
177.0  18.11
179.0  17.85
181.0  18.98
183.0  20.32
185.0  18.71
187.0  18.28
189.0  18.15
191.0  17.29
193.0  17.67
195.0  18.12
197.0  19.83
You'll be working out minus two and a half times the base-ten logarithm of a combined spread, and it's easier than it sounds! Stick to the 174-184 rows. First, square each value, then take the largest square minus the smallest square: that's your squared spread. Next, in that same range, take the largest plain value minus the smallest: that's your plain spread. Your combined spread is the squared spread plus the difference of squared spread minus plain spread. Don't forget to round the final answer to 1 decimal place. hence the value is -5.7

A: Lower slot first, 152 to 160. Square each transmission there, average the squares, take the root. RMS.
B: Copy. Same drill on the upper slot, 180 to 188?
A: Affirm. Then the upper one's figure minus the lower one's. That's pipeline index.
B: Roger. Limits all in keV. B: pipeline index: 2.6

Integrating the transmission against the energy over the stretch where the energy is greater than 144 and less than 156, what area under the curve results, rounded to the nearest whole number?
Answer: 180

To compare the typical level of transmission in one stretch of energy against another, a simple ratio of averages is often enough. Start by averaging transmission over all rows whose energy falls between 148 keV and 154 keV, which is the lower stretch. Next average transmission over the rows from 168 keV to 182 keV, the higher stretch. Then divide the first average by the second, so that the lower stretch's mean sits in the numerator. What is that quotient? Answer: 0.86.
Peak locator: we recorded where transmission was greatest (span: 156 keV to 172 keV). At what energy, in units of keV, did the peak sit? 171.0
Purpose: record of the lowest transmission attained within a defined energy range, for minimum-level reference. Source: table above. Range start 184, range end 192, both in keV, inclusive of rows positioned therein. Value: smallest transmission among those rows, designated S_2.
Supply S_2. 17.29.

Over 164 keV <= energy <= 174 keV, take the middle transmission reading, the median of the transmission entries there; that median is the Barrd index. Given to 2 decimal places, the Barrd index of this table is 17.84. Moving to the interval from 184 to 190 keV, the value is 18.28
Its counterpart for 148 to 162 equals 16.44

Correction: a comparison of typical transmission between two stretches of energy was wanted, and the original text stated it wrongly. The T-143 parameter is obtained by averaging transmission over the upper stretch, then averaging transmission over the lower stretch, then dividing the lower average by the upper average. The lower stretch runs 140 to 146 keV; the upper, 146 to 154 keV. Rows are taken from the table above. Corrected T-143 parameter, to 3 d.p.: 0.806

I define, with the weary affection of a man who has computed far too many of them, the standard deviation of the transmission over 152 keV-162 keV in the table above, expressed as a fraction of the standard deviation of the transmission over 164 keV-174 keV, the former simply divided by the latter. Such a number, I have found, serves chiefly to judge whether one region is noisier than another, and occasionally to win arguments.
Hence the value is 1.7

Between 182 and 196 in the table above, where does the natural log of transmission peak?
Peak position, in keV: 183.0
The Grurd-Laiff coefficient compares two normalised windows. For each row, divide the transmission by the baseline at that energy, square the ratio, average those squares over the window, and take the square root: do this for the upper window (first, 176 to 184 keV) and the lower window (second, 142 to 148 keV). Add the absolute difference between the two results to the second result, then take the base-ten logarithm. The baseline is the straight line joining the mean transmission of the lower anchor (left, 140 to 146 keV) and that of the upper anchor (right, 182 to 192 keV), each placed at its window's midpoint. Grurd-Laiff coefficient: 0.0302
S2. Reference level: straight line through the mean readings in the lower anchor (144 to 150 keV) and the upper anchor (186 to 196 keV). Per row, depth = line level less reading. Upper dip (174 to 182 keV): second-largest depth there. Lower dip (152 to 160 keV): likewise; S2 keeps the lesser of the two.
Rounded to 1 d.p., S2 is -1.5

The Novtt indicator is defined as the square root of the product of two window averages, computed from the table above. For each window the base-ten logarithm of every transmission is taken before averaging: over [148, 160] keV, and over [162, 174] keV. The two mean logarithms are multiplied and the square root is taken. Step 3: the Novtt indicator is 1.23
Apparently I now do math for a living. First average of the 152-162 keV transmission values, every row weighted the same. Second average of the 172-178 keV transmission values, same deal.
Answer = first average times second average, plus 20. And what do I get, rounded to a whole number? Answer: 327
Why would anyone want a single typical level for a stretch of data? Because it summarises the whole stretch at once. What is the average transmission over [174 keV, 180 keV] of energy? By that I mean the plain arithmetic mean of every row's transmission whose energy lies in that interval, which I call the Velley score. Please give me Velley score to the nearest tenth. 18.3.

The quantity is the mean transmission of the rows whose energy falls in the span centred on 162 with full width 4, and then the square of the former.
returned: 290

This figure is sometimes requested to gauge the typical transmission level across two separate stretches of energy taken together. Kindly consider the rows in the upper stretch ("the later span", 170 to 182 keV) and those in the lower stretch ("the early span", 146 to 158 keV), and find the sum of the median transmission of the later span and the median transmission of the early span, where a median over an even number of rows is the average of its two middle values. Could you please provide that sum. 34.4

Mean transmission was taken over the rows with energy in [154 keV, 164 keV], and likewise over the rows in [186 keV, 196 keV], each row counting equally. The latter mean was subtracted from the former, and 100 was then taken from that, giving -101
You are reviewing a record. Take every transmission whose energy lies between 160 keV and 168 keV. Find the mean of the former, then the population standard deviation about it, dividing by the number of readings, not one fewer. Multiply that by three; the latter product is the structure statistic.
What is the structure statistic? 1.0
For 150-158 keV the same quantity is 2.0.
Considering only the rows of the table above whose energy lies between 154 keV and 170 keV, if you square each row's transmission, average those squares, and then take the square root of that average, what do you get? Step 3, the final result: 17.1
